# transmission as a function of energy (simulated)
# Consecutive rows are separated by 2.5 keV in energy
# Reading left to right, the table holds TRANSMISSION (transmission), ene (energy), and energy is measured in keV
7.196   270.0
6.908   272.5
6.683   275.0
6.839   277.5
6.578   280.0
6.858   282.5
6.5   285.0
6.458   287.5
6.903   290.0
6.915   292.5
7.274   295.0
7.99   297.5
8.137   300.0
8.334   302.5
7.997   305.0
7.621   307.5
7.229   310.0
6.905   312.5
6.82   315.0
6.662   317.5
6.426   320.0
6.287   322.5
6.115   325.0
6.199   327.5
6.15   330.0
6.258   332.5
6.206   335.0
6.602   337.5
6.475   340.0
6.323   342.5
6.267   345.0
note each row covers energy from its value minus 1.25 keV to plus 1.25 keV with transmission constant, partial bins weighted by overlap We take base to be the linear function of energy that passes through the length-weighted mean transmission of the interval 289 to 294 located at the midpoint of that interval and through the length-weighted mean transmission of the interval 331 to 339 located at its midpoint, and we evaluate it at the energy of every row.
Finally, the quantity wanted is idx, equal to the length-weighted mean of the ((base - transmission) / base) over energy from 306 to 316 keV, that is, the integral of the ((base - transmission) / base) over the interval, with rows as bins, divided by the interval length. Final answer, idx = -0.075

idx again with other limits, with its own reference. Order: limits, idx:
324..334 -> 0.039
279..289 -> 0.060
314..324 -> 0.005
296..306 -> -0.190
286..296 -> 0.009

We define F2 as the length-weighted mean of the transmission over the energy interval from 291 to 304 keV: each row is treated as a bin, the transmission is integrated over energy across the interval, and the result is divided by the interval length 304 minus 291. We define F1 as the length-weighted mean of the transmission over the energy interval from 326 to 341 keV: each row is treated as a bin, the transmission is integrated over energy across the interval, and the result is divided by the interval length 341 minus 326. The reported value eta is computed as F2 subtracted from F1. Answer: -1.4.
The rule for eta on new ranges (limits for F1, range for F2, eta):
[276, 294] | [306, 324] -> -0.1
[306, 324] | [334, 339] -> 0.4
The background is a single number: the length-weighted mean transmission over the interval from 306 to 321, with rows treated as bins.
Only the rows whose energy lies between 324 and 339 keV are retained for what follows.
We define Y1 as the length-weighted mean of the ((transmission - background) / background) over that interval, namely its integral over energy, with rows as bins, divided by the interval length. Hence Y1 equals -0.10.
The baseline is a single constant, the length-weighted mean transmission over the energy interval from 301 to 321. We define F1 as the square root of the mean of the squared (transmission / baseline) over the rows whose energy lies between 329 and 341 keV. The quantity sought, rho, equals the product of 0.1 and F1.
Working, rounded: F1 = 0.87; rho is 0.087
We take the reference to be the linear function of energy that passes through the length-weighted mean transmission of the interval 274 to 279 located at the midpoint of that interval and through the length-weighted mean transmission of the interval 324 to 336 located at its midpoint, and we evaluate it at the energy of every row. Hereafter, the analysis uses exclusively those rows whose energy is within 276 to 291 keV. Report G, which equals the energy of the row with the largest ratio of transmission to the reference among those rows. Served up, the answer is 290.0 keV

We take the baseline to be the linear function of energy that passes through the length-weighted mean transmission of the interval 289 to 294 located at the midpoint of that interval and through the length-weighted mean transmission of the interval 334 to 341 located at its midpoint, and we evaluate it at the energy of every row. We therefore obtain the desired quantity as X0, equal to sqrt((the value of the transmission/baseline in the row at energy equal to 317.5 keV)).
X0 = 1.00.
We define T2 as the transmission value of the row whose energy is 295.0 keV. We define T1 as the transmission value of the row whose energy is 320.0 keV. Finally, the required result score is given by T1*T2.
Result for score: 47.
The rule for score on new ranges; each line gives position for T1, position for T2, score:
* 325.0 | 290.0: 42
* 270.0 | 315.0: 49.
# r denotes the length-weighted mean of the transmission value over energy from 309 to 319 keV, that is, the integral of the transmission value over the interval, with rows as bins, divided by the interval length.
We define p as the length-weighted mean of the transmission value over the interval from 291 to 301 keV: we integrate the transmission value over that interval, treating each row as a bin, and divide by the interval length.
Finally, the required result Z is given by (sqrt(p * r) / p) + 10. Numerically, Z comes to 11.0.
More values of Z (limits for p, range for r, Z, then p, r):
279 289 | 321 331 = 11.0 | 6.6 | 6.2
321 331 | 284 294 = 11.0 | 6.2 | 6.7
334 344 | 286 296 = 11.0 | 6.4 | 6.9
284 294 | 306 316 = 11.0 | 6.7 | 7.2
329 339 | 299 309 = 11.1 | 6.3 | 8.0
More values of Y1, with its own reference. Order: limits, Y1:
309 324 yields -0.04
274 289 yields -0.05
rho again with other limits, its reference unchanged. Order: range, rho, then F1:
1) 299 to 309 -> 0.110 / 1.10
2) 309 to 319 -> 0.095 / 0.95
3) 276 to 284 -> 0.093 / 0.93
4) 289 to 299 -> 0.100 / 1.00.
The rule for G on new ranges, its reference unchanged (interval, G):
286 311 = 302.5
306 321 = 307.5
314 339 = 337.5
